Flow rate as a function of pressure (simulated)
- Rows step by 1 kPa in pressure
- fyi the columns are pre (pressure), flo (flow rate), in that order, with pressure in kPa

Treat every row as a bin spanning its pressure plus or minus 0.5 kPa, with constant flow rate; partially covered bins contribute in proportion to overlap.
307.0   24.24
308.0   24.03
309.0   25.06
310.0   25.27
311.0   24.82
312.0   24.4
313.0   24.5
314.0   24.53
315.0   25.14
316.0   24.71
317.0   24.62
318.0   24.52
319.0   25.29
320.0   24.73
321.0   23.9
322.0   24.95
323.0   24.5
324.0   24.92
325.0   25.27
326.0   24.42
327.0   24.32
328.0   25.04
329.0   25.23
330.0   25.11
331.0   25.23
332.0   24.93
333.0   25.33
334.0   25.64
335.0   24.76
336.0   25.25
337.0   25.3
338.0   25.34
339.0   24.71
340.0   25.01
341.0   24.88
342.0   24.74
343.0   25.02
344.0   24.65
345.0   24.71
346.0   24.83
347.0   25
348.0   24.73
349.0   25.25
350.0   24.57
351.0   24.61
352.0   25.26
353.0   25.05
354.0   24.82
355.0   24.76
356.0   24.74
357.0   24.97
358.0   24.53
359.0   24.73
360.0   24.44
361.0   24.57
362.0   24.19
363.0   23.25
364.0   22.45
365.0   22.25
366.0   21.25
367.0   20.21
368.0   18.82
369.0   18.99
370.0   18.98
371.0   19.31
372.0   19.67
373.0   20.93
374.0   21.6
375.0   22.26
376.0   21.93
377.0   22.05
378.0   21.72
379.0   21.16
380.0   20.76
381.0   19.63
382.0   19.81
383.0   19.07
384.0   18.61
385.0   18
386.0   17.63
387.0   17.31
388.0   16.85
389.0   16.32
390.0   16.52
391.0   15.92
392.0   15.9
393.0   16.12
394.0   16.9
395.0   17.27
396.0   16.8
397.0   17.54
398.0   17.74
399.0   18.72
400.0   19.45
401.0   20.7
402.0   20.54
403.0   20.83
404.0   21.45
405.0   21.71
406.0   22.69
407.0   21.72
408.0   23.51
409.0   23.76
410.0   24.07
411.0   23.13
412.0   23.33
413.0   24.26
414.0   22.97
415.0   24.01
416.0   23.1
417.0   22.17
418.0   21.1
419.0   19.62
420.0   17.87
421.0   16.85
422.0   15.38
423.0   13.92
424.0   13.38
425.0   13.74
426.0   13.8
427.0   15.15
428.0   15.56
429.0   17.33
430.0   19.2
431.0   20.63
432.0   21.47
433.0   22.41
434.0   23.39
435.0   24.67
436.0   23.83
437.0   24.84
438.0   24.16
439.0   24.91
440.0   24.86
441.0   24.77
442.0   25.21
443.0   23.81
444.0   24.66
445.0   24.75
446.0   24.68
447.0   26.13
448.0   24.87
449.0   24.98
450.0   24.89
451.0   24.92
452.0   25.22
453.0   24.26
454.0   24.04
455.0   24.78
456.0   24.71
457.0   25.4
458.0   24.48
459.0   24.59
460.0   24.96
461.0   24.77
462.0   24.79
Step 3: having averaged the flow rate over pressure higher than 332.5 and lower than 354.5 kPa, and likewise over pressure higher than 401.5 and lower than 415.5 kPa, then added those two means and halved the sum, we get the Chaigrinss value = 23.8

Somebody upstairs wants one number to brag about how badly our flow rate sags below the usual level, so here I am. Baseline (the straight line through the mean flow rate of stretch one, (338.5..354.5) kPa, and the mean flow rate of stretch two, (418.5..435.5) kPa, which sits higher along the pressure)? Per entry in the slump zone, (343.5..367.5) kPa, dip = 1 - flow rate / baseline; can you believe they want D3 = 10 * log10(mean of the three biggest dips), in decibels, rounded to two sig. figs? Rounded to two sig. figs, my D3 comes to -11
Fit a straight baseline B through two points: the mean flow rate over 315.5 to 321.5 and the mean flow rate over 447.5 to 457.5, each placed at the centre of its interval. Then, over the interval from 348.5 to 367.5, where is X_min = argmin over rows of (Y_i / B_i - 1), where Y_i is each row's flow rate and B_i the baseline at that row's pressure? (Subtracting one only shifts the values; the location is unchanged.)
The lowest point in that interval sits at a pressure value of 367.0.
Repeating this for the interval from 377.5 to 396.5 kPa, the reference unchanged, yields 392.0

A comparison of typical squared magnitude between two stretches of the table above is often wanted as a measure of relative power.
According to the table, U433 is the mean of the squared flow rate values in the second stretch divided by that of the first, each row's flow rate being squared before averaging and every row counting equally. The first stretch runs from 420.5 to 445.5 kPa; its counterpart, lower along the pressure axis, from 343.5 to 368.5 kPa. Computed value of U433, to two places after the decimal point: 1.31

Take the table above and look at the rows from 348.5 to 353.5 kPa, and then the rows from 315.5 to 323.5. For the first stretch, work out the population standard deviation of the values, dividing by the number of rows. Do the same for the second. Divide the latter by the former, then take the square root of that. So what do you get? 1.1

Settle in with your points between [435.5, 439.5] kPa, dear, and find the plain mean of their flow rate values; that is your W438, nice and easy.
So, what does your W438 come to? 24.4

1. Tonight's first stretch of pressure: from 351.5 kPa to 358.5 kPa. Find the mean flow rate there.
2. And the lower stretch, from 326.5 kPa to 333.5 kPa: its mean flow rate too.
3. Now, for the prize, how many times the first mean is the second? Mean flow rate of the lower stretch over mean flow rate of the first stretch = 1.0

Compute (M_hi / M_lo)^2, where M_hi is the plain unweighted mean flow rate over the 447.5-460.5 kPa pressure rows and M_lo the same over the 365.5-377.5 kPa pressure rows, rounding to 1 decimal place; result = 1.5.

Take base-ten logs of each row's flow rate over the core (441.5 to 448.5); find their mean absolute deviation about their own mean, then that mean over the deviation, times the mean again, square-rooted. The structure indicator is 15.7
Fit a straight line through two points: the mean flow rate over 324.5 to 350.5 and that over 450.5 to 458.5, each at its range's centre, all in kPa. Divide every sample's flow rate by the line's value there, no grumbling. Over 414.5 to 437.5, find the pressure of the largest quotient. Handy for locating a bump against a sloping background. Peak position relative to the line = 437.0 kPa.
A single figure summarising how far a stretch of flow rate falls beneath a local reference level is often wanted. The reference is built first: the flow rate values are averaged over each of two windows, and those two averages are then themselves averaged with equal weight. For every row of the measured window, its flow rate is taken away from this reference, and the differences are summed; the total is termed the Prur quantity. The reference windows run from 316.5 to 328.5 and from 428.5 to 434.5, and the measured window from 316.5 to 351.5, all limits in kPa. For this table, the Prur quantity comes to -76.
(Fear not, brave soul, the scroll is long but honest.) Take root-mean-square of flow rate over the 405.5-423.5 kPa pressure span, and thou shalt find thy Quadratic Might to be 22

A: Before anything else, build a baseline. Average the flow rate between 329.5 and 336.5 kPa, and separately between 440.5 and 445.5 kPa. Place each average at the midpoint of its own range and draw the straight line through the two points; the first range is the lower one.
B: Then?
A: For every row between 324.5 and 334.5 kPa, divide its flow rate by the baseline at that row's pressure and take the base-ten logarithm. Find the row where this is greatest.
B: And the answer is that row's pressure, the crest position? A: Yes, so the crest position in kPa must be 334.0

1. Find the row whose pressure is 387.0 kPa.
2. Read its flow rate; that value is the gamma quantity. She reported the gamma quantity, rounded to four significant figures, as 17.31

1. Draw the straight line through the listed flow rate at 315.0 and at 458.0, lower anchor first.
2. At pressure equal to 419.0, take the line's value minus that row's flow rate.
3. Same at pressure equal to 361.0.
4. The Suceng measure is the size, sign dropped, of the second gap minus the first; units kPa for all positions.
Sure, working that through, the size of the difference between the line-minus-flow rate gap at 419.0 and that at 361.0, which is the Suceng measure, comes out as 4.7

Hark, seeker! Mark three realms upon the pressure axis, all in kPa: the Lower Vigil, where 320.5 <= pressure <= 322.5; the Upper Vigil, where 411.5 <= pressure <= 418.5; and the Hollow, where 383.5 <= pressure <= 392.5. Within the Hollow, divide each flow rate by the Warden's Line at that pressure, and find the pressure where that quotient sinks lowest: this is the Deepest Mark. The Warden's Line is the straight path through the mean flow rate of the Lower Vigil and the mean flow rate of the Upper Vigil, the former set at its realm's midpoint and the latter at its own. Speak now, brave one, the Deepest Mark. 392.0 kPa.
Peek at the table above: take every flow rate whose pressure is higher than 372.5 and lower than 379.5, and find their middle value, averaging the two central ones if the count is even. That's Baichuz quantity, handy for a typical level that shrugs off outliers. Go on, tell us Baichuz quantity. 21.7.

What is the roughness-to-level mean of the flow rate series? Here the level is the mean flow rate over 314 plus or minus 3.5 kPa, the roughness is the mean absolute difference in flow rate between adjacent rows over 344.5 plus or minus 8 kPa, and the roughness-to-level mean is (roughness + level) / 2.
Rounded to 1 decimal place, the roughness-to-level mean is 12.5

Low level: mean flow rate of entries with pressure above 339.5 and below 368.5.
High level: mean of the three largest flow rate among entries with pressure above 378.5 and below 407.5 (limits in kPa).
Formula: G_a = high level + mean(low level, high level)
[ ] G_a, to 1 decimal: 45.1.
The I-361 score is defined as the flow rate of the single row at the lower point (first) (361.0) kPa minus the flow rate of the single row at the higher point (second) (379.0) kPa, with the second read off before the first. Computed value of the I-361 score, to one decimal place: 3.4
